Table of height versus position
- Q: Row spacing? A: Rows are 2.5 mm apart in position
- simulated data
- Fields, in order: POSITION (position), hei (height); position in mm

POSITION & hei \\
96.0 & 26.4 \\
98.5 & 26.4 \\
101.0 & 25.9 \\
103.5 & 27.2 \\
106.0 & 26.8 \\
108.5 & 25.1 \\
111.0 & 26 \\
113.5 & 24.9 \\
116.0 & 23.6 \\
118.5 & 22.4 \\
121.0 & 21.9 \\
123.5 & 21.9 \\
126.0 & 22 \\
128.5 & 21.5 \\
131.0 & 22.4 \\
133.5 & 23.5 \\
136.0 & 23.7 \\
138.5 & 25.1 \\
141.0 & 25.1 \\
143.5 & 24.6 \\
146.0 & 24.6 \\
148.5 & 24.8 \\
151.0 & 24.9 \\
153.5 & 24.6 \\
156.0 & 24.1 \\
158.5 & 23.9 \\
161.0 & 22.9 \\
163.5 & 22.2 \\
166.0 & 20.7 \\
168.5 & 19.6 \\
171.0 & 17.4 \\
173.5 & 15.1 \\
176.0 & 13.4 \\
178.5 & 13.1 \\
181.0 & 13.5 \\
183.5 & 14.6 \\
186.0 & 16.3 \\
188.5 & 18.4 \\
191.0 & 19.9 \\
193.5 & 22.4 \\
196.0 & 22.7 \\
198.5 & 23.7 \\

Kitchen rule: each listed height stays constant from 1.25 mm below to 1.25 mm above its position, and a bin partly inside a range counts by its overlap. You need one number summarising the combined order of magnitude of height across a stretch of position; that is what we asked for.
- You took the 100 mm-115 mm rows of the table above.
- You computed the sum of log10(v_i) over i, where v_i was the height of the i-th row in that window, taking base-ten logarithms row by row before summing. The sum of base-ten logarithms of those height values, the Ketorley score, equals 8.49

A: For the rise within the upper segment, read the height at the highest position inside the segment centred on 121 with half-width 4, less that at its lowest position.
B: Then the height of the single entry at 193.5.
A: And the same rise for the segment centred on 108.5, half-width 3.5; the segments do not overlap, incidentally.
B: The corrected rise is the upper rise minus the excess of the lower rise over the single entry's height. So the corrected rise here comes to 22.7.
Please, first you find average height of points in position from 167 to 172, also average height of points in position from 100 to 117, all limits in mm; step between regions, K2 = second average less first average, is 7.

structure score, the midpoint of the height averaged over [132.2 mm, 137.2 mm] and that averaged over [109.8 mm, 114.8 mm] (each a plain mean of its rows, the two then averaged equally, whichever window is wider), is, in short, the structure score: 24.5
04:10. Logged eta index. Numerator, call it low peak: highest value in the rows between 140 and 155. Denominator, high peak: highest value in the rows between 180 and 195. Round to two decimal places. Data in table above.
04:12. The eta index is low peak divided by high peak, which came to 1.12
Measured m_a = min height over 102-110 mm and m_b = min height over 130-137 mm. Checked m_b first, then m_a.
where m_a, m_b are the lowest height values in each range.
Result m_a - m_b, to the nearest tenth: 2.7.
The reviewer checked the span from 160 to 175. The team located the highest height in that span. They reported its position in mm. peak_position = 161.0 mm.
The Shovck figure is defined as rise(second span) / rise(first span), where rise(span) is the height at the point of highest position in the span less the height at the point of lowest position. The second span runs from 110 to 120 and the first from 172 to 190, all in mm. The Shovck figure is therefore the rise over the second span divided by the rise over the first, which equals -1.1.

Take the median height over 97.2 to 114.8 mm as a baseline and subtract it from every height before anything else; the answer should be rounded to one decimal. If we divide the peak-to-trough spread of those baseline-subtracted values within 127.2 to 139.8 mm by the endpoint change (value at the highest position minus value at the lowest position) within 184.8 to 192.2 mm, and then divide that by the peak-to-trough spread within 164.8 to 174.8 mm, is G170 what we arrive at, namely 0.2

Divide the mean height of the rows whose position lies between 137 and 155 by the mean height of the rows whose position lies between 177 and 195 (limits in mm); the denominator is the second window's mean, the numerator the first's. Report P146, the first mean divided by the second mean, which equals 1.47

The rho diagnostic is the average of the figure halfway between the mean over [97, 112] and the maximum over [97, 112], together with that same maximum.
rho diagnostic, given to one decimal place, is 27.0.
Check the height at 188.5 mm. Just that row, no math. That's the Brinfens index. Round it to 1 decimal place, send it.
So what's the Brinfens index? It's 18.4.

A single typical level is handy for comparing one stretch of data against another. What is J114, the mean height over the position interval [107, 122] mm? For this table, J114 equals 24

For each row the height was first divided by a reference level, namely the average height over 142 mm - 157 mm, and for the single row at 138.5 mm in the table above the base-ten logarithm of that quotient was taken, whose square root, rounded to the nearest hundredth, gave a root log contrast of 0.09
